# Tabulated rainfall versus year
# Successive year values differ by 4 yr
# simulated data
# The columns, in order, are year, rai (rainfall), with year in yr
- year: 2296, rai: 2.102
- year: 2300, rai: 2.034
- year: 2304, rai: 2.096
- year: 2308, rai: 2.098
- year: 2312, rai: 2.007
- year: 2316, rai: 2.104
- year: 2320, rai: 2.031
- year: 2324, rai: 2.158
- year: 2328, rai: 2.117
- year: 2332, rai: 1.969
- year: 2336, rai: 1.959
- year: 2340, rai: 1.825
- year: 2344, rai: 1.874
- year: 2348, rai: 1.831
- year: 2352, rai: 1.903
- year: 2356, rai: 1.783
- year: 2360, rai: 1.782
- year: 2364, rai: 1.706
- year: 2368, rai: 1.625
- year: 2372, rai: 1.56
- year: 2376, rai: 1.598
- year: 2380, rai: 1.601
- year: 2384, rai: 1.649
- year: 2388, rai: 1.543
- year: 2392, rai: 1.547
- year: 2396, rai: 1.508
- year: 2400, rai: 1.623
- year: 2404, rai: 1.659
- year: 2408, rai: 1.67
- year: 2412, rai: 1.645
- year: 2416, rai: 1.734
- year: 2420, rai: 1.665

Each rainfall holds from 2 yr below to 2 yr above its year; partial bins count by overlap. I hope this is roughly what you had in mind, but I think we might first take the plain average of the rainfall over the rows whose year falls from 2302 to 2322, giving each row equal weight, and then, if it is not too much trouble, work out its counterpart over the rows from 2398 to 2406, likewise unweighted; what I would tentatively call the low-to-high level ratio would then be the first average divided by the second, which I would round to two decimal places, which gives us 1.26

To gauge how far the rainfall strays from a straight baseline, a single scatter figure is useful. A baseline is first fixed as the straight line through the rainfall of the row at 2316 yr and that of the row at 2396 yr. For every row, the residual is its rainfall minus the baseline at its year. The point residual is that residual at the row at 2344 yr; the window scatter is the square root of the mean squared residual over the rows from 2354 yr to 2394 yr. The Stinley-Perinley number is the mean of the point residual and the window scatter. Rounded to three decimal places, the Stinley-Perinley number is 0.019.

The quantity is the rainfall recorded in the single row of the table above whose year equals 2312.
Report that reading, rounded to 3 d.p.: 2.007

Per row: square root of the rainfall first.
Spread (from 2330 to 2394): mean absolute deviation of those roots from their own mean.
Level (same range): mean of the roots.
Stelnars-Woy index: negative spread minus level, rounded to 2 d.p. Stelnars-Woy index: -1.37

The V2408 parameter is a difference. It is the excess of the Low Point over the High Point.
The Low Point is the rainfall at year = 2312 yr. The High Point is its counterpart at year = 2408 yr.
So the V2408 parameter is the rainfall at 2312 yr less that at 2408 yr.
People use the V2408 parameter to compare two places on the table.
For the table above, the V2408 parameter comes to 0.34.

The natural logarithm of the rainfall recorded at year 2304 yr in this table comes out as 0.74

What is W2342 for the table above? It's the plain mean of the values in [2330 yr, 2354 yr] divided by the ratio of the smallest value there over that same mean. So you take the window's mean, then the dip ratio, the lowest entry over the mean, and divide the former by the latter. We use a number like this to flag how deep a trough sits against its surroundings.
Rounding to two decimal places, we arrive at 1.96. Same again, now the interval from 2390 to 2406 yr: 1.66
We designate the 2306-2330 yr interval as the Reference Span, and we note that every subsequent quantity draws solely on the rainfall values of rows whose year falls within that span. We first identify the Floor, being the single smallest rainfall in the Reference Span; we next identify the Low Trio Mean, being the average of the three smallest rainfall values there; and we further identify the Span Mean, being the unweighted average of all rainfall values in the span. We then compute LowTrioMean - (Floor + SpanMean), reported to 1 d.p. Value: -2.0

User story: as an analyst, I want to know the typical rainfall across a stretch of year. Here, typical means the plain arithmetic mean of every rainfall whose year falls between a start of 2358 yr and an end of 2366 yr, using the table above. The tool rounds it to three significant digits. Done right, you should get 1.74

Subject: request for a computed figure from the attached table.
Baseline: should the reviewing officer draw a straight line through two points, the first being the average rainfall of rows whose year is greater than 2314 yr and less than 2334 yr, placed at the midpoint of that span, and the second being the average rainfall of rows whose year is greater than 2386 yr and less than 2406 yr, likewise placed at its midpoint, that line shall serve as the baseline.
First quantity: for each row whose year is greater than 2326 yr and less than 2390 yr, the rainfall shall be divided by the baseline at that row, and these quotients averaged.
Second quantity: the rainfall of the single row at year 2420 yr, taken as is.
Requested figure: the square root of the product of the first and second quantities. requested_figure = 1.265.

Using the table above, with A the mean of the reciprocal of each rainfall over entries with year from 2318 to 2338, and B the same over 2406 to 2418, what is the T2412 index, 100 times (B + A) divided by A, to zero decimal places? 221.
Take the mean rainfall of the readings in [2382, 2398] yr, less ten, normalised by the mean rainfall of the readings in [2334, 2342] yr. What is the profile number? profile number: -4.46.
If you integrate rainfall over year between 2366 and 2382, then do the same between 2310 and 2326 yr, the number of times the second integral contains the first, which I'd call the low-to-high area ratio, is 1.30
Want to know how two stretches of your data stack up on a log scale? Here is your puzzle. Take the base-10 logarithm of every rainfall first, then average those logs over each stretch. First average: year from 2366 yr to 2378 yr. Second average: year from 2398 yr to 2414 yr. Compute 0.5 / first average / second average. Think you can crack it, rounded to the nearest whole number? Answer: 11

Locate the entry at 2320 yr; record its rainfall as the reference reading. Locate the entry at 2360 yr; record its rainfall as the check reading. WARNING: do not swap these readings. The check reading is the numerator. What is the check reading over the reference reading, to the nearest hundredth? 0.88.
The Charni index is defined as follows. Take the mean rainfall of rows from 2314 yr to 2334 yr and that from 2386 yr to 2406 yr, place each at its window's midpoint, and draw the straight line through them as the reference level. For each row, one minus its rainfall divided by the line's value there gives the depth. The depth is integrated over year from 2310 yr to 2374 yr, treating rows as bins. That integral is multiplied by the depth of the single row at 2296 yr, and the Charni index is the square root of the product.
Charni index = 0.39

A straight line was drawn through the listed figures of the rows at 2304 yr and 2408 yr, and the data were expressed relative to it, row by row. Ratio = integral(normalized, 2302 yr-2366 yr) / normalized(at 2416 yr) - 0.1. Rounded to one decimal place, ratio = 59.6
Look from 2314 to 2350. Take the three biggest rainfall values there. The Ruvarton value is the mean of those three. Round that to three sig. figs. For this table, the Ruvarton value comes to 2.13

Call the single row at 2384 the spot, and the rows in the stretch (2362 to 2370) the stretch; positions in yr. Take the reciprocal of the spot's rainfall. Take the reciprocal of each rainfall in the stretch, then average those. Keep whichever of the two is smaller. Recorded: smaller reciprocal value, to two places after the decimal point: 0.60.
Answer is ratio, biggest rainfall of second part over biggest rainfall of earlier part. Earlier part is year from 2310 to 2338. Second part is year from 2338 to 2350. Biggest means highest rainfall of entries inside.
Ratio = 0.868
